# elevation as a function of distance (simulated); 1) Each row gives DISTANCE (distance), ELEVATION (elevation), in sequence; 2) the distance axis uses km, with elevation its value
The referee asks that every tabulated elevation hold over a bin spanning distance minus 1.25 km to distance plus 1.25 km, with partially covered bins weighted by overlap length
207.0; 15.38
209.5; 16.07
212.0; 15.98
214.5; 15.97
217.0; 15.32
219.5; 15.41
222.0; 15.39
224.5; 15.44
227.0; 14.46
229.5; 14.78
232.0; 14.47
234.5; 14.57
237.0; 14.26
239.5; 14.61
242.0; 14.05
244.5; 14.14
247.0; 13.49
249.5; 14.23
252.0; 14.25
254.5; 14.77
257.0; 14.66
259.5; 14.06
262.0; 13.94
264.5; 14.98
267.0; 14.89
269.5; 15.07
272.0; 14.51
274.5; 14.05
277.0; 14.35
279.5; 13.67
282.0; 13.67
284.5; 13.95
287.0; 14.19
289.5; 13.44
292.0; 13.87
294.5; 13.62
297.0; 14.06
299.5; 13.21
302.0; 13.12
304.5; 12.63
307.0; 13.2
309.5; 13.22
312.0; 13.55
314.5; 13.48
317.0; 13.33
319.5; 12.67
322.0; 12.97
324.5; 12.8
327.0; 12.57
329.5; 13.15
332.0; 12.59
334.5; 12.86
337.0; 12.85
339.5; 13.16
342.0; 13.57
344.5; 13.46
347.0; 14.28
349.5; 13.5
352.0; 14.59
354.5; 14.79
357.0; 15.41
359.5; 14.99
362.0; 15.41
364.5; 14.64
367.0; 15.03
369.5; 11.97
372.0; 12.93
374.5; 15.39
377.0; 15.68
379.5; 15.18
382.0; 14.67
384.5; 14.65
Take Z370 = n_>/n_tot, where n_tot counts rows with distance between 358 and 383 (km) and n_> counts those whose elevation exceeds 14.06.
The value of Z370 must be 0.80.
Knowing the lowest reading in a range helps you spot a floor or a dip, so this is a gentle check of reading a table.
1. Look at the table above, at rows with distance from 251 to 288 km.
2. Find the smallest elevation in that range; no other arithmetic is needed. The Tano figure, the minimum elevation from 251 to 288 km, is 13.67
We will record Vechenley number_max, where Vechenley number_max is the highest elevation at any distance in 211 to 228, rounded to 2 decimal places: 15.98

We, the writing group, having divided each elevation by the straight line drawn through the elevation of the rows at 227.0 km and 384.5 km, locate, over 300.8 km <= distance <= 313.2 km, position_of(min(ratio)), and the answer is 304.5 km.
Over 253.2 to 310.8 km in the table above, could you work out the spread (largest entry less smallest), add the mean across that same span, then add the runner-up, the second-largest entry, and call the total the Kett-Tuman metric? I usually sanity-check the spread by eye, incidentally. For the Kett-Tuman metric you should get 31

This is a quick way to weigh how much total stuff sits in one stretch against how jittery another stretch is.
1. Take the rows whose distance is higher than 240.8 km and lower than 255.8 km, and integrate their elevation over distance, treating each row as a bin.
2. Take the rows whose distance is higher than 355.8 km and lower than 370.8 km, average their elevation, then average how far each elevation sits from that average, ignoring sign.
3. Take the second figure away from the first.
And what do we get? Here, 211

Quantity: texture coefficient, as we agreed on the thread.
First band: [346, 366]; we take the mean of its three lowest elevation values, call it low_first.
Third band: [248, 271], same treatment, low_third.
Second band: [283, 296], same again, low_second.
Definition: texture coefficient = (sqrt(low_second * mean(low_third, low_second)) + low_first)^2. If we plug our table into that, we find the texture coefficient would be 777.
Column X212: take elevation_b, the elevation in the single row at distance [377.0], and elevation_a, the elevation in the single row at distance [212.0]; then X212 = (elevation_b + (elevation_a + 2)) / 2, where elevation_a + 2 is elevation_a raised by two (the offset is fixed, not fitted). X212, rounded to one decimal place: 16.8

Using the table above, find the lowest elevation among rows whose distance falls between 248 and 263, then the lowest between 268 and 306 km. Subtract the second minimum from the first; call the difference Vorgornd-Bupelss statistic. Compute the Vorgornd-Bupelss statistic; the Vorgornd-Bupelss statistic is 1.3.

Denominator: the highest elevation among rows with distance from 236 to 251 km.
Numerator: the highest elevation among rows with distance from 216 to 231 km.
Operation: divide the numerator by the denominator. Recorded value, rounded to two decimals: 1.06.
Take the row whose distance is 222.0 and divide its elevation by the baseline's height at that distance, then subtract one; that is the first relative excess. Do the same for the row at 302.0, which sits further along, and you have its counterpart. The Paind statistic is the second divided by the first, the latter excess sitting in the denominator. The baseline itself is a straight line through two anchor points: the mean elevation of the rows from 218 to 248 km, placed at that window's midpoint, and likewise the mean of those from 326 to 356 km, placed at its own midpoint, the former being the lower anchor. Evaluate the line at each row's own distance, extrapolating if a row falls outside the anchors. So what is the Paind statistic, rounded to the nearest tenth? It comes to -1.2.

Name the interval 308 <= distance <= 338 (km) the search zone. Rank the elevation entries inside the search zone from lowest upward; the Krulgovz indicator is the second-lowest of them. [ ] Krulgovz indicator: 12.59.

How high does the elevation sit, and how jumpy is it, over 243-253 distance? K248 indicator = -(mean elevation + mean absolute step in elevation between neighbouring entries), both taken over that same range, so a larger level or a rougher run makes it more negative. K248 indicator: -14.5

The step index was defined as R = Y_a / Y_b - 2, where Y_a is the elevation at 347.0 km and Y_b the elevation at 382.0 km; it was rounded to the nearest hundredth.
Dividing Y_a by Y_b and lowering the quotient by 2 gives -1.03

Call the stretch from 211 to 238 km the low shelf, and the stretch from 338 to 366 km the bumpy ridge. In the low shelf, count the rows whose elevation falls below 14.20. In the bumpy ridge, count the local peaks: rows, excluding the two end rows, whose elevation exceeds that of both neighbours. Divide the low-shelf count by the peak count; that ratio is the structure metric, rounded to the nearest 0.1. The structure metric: 0.0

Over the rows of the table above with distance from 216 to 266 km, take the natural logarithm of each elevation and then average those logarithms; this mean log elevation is 2.68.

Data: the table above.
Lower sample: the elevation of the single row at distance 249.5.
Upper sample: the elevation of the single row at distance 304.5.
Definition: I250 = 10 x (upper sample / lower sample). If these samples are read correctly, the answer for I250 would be 8.88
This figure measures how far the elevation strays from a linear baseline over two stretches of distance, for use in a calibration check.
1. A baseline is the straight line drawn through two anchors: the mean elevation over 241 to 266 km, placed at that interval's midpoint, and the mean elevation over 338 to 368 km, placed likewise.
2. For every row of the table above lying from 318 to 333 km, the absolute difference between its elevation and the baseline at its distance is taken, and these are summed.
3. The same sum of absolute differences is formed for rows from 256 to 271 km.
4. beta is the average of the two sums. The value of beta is 6.2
